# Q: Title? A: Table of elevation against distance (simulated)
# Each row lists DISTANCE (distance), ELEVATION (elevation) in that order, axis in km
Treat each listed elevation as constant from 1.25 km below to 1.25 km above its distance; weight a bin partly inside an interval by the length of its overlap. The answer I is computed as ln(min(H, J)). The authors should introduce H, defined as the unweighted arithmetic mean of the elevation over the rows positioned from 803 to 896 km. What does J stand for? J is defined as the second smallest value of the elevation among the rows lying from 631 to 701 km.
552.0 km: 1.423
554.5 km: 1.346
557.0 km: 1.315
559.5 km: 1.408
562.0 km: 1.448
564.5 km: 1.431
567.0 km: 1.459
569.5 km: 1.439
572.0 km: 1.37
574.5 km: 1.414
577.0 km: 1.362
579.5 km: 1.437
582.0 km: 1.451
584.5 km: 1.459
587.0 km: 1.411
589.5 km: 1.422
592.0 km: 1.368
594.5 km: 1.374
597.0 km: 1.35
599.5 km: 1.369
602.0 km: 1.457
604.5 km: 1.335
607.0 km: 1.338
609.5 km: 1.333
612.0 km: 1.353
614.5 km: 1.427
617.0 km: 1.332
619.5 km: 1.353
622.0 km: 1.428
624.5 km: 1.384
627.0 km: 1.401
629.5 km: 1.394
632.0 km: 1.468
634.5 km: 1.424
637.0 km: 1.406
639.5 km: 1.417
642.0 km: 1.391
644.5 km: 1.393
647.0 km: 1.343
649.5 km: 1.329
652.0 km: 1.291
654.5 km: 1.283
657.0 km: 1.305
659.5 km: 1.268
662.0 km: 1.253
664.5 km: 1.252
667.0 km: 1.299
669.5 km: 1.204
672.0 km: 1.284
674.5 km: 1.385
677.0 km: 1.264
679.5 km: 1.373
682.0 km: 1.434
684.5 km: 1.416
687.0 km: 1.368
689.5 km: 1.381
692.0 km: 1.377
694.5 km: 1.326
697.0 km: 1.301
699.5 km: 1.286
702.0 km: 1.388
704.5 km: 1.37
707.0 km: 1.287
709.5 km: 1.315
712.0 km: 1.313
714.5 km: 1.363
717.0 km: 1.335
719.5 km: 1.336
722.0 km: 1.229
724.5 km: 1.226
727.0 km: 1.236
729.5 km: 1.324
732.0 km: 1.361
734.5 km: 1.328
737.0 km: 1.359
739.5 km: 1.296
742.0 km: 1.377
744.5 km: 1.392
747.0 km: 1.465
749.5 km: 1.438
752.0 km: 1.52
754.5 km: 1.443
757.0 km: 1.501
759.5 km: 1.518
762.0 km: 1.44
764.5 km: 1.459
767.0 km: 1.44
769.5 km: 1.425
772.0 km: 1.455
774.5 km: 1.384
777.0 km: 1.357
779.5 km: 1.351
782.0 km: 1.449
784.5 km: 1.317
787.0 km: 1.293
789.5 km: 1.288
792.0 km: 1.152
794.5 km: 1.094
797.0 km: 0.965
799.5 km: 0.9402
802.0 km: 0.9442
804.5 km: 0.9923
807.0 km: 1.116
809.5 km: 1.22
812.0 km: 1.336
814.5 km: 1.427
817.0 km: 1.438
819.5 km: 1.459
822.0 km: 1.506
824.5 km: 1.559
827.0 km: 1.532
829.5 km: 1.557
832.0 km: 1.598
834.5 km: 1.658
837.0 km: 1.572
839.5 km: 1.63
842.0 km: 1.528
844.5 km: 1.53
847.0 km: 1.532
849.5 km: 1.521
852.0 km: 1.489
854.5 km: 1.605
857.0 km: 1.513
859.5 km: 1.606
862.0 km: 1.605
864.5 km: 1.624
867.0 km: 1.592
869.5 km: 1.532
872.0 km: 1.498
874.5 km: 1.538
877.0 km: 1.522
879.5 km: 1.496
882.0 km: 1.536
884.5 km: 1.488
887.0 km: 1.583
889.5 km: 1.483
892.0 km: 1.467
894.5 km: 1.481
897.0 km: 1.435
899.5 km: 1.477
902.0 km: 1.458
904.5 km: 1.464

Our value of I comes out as 0.22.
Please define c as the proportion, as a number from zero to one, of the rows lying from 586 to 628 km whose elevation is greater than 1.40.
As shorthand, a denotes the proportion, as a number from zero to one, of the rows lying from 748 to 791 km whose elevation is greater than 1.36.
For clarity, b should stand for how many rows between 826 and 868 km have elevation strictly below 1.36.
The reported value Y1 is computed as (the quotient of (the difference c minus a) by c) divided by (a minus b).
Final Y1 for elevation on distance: -1.4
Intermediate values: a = 0.7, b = 0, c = 0.4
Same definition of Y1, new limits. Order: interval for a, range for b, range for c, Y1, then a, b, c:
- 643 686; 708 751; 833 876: -0.1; 0.3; 11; 1.0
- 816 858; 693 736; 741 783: 0.0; 1.0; 13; 0.7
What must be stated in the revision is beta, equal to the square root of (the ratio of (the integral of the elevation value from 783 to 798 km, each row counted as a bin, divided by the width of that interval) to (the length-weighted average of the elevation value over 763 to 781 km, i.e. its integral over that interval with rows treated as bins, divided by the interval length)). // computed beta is 0.92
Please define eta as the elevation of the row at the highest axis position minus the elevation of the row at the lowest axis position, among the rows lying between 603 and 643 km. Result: 0.06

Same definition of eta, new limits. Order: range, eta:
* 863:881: -0.13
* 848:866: 0.10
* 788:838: 0.28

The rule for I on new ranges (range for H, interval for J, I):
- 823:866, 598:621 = 0.29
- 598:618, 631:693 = 0.22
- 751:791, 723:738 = 0.21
